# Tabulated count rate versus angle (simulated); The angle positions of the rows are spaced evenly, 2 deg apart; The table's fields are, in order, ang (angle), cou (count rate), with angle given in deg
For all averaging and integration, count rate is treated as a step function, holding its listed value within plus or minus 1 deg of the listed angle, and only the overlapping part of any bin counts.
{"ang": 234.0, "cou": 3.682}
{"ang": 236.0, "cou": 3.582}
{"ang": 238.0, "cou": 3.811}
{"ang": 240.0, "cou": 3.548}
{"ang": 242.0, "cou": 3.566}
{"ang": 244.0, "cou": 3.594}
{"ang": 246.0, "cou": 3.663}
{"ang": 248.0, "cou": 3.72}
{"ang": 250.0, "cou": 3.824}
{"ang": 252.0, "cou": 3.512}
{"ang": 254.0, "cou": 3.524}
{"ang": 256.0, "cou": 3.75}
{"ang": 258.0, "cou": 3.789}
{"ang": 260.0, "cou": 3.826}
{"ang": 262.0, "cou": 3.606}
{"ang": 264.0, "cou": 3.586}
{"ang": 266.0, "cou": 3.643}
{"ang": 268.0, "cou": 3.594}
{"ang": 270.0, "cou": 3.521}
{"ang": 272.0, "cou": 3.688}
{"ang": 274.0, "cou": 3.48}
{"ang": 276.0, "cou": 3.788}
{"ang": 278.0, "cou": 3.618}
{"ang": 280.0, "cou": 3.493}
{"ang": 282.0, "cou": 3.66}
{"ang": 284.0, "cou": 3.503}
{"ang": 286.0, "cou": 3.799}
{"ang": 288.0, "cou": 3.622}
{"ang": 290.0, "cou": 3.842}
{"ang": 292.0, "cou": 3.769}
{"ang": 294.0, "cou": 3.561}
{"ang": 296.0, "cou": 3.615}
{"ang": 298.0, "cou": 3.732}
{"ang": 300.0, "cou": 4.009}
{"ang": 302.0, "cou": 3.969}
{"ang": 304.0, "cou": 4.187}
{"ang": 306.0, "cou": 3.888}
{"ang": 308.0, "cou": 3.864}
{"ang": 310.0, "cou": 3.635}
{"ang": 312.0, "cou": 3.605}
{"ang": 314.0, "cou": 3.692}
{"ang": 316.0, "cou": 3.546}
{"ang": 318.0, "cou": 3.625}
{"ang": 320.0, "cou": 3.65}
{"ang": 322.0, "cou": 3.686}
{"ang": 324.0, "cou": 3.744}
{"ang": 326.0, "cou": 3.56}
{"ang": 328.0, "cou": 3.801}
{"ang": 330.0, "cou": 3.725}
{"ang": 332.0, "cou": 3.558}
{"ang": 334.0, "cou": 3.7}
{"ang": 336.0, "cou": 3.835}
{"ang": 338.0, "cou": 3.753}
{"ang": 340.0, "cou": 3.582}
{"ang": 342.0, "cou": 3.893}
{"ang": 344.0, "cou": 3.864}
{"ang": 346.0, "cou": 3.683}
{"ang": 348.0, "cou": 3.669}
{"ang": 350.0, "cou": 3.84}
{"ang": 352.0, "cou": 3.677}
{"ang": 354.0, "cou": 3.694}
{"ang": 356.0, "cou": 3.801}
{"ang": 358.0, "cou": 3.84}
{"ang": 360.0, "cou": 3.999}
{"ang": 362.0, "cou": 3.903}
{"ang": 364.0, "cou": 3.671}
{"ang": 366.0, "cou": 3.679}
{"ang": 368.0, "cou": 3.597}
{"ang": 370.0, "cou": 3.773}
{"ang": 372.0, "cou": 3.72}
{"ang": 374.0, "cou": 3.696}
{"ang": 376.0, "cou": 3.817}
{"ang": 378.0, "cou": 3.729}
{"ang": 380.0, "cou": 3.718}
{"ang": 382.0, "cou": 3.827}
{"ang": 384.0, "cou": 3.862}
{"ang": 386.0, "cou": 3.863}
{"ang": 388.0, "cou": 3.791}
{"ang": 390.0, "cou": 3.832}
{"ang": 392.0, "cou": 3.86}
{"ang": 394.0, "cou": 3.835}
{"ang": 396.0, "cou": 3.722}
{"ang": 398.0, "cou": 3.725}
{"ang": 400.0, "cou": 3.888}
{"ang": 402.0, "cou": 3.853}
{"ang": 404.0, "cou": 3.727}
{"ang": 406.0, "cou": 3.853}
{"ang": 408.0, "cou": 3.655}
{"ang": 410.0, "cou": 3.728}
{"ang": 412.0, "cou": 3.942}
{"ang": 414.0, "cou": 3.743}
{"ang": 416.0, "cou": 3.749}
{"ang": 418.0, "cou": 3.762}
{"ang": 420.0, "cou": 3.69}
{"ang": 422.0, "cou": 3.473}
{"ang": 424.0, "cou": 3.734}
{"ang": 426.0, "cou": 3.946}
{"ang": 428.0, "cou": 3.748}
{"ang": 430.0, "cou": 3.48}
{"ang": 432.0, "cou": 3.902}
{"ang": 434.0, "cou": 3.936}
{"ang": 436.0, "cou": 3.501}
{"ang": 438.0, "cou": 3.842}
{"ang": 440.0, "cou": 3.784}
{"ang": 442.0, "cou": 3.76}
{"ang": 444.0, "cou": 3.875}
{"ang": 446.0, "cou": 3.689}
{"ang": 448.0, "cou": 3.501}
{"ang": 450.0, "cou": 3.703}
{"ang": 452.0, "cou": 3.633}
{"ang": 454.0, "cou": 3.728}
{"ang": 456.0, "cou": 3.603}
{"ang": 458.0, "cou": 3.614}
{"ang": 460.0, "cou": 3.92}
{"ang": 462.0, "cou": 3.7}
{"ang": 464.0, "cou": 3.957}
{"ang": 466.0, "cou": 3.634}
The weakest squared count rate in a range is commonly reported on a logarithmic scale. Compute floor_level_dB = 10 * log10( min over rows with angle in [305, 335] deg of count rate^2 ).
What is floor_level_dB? 11.0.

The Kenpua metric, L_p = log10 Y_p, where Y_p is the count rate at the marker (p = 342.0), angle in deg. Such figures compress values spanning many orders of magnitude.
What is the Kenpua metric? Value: 0.590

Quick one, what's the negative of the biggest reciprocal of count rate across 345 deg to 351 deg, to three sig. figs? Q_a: -0.273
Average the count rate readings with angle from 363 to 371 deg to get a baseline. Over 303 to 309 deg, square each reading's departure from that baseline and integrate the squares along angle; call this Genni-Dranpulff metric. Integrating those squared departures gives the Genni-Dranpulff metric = 0.67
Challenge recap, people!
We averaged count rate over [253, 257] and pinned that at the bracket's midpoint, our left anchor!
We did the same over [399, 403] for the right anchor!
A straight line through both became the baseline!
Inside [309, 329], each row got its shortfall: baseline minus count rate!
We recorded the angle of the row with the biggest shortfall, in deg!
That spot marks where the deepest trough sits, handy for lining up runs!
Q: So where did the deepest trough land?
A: 326.0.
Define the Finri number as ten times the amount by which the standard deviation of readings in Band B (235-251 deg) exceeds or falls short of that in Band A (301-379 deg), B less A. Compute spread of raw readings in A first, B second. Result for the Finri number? -0.3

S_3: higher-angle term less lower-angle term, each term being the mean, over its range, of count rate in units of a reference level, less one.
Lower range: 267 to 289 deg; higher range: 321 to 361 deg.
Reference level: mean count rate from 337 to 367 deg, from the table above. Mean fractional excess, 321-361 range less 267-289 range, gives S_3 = 0.03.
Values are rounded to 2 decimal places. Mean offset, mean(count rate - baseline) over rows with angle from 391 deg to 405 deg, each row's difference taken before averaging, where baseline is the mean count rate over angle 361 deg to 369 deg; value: 0.09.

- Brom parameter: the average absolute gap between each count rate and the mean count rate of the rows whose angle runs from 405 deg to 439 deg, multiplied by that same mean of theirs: 0.43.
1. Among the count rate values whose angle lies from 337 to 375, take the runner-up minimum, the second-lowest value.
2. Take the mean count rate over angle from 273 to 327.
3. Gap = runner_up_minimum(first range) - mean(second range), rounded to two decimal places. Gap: -0.11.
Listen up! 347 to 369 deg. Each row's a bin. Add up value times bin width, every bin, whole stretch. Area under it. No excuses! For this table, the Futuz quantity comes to 82.7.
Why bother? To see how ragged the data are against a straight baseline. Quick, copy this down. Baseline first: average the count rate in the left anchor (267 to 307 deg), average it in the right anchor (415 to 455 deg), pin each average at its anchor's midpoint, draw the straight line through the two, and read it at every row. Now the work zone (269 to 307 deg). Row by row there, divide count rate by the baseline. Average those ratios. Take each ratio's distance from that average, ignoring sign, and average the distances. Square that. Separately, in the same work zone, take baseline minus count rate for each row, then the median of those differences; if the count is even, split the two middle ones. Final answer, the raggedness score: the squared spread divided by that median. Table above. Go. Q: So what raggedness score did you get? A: 0.061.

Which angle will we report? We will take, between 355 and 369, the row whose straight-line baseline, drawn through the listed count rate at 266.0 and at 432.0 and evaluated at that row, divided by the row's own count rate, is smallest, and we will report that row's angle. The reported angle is 360.0 deg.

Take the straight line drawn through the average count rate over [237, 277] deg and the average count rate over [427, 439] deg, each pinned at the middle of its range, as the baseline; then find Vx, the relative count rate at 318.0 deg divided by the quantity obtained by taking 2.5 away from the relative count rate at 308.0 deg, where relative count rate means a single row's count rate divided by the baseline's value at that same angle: -0.680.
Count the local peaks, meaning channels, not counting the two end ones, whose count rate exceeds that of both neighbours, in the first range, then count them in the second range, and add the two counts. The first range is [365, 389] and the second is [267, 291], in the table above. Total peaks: 7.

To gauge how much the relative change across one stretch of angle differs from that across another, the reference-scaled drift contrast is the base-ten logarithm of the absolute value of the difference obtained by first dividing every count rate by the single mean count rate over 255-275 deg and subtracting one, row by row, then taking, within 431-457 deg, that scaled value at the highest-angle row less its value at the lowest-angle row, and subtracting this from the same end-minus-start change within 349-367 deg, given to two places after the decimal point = -1.42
